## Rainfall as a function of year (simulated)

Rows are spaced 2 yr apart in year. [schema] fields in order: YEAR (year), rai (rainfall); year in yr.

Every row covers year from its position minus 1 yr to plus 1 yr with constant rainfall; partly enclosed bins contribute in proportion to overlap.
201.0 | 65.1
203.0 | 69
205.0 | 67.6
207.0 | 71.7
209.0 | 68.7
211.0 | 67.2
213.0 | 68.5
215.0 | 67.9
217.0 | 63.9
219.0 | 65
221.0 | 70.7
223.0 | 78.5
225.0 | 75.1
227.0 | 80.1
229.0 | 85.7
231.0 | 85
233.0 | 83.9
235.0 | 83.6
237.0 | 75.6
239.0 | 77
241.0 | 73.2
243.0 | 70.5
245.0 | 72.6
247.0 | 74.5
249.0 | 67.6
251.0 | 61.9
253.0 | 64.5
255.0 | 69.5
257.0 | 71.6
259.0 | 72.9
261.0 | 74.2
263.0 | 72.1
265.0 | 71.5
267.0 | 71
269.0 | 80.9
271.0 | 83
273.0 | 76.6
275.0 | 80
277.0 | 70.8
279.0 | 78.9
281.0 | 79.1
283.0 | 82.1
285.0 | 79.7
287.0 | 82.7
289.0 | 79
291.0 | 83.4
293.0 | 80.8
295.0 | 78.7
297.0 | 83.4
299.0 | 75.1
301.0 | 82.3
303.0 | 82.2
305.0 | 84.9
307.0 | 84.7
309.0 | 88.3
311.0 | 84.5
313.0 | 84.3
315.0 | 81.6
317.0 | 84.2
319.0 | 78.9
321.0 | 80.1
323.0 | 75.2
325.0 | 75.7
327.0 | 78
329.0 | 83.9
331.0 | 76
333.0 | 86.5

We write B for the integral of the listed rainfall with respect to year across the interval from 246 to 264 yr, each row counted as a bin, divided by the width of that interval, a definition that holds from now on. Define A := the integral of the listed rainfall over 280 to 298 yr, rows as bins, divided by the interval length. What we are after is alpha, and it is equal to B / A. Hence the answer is 0.86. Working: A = 81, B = 69.9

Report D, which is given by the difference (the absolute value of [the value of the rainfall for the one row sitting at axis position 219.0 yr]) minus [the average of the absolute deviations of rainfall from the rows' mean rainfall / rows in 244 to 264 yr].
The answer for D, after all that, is 62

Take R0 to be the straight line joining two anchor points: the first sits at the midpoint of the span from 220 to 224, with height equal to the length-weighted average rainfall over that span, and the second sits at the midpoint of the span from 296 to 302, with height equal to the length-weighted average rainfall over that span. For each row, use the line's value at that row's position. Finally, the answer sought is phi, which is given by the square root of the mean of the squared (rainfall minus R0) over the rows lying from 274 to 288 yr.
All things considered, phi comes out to 3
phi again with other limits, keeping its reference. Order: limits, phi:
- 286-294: 3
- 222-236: 7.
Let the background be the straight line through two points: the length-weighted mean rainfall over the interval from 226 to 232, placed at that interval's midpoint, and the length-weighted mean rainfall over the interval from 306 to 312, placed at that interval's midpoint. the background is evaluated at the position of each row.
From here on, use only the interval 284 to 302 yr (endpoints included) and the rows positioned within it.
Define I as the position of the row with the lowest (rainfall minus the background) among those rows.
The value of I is 299.0 yr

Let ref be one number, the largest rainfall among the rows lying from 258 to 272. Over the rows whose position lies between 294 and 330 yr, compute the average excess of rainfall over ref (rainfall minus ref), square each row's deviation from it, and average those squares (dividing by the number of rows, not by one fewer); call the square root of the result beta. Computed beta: 3.7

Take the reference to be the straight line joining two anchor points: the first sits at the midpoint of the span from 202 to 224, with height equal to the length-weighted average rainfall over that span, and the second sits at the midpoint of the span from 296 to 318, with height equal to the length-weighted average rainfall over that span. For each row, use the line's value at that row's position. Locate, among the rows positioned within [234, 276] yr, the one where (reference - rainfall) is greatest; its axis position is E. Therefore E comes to 251.0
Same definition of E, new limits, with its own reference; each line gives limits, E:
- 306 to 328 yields 323.0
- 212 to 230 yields 217.0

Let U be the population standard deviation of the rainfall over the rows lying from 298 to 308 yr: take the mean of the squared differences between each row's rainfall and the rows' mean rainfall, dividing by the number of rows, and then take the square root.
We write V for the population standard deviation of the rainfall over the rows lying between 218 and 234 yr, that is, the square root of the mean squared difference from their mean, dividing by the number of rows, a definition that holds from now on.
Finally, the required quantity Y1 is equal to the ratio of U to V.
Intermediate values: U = 4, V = 6.9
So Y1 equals 0.52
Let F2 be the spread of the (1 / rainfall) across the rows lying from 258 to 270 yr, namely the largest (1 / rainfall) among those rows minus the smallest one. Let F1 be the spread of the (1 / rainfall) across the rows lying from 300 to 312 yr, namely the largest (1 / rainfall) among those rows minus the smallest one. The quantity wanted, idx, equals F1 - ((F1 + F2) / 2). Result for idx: -0.0004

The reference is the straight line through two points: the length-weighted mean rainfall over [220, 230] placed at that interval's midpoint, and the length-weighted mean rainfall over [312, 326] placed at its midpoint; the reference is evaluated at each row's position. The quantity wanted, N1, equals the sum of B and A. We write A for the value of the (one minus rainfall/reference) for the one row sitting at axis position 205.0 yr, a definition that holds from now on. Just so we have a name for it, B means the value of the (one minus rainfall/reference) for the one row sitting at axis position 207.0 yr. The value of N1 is 0.21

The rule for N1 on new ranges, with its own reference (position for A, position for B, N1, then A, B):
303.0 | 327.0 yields 0.00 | -0.03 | 0.03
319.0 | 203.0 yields 0.12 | 0.01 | 0.11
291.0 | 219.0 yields 0.12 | -0.05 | 0.17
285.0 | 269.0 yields -0.03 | -0.01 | -0.02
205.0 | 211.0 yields 0.26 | 0.13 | 0.14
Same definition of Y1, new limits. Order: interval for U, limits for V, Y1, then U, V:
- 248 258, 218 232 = 0.50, 3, 7.0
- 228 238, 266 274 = 0.80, 4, 4.6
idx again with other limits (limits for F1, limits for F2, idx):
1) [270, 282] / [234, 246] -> -0.0001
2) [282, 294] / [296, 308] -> -0.0004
